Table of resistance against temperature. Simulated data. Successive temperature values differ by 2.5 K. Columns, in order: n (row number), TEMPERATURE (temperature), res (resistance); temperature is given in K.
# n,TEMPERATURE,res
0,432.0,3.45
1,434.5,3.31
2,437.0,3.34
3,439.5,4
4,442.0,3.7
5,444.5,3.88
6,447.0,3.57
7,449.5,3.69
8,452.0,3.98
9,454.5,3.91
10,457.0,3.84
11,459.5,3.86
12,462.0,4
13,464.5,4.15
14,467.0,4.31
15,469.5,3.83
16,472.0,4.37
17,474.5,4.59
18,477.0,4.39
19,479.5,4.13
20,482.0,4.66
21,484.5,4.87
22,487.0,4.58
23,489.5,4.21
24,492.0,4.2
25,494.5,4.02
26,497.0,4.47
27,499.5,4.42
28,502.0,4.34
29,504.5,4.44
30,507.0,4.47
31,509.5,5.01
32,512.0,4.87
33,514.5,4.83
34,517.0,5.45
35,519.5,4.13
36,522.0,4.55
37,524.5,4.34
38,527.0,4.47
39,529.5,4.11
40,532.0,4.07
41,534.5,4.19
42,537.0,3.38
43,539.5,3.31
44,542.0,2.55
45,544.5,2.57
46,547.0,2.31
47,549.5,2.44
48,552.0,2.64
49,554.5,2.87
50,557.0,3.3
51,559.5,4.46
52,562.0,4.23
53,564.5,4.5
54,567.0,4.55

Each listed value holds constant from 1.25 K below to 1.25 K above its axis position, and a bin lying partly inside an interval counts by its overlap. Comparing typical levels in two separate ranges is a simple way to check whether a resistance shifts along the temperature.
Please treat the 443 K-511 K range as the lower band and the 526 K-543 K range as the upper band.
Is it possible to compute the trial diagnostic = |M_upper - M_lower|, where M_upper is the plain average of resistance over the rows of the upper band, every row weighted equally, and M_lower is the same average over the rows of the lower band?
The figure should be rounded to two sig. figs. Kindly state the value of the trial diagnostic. 0.50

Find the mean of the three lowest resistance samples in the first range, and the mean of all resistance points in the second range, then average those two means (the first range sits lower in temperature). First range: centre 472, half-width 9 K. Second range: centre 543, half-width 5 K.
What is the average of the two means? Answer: 3.4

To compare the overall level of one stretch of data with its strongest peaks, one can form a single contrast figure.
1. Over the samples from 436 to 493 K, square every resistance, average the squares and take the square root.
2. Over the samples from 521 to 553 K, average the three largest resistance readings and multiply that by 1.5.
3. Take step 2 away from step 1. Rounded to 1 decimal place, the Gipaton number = -2.6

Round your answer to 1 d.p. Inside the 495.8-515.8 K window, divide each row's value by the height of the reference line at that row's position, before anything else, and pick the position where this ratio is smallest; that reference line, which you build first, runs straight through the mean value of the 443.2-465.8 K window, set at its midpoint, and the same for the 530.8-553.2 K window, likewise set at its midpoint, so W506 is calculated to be 502.0 K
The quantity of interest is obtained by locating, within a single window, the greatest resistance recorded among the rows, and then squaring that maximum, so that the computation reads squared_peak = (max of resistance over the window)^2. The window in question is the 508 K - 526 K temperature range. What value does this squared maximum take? 30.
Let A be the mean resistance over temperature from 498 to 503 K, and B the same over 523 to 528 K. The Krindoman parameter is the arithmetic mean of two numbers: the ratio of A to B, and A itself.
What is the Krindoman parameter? 2.69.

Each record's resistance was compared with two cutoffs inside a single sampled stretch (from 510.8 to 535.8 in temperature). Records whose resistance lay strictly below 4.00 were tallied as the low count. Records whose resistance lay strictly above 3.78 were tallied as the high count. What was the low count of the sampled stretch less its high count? -10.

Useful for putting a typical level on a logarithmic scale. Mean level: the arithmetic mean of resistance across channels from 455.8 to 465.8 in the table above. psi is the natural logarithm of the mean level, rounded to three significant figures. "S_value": 1.38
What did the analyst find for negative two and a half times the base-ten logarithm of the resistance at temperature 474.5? -1.65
